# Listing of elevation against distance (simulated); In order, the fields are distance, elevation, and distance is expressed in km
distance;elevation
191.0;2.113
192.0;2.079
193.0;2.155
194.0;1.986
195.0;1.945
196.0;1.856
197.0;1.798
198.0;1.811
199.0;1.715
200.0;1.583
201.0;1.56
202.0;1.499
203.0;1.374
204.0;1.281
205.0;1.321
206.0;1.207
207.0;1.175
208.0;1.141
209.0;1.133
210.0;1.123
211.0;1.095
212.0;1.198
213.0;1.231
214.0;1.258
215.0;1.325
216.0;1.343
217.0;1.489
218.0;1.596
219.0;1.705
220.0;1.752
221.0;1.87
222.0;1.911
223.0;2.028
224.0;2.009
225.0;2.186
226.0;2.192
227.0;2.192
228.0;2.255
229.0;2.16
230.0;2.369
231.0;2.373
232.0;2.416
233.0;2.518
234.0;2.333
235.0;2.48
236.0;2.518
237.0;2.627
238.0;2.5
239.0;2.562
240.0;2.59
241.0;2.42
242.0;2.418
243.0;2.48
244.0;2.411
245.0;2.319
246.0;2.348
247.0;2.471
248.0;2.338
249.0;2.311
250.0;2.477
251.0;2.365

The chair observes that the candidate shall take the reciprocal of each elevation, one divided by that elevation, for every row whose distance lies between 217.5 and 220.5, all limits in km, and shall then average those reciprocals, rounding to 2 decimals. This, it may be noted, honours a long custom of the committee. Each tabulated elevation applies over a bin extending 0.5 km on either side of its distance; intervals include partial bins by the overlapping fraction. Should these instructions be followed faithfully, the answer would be 0.59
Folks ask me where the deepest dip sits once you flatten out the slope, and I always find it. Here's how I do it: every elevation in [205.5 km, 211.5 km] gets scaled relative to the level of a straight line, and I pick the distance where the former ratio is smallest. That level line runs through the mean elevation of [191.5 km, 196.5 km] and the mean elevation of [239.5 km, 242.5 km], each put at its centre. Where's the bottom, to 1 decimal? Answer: 211.0 km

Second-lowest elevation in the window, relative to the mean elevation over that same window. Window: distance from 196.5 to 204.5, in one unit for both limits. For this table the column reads 0.87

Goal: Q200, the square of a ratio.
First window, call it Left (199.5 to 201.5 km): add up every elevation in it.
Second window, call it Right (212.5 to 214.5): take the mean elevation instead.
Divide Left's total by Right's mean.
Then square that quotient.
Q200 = 6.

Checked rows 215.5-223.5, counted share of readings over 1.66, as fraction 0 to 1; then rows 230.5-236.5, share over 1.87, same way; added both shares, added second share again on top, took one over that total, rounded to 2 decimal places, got 0.38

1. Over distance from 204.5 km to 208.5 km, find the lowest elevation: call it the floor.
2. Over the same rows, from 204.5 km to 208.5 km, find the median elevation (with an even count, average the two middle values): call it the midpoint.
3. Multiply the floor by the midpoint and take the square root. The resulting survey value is 1.2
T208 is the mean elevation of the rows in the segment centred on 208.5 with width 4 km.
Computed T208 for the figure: 1.14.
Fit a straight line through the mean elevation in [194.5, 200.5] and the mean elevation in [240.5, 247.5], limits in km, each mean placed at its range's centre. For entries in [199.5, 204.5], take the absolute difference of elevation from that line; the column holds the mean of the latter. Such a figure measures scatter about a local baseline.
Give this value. 0.39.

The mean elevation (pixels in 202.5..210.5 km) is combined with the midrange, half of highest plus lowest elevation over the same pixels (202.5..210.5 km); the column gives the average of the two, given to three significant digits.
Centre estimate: 1.23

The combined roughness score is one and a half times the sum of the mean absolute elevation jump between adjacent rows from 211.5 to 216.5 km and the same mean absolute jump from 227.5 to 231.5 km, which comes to 0.208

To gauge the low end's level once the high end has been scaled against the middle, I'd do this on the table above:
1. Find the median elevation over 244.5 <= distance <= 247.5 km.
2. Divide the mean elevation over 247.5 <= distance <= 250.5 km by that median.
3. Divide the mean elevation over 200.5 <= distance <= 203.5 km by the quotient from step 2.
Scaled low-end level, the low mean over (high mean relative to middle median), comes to 1.5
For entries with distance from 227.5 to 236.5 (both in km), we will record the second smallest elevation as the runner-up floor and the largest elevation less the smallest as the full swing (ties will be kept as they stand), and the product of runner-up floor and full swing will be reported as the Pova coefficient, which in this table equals 0.81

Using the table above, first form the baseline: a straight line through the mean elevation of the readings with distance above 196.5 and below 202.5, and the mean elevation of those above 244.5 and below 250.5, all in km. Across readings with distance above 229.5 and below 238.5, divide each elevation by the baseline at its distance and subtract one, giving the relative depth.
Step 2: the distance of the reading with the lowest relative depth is 234.0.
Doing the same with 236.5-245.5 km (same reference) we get 245.0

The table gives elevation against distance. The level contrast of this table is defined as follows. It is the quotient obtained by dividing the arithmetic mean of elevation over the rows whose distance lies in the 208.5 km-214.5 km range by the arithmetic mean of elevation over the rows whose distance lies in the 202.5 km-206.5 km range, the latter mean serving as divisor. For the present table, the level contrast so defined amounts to 0.9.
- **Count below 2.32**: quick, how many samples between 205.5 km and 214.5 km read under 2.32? 9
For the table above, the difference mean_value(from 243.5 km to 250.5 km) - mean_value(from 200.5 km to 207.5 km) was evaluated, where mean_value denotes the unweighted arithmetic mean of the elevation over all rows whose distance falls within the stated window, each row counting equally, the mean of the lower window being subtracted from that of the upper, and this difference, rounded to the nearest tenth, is 1.0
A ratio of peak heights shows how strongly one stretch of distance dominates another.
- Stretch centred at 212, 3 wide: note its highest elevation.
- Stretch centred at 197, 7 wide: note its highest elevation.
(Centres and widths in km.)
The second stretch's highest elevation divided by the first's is 1.6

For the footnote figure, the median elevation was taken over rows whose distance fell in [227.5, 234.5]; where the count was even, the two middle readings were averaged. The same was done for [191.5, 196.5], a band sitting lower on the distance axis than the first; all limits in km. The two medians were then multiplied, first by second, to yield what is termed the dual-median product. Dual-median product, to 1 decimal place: 4.7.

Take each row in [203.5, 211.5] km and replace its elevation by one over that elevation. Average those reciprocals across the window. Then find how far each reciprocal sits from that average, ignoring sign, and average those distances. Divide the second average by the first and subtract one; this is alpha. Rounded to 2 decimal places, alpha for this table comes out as -0.95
